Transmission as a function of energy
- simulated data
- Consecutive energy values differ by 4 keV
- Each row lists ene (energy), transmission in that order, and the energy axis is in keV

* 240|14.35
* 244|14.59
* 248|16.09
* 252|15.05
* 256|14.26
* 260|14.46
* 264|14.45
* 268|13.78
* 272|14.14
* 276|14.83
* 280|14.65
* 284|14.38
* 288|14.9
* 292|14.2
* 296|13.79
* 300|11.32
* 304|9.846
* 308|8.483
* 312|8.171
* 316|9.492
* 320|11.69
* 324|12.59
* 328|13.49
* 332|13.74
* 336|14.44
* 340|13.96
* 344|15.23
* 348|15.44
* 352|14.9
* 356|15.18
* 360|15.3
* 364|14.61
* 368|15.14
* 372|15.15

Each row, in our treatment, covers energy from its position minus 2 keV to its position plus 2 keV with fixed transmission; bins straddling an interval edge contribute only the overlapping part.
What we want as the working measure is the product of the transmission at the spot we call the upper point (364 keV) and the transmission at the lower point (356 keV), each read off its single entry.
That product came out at 222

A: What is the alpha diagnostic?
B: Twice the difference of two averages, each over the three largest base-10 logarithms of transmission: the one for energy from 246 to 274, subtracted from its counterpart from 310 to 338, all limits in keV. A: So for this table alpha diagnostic -0.08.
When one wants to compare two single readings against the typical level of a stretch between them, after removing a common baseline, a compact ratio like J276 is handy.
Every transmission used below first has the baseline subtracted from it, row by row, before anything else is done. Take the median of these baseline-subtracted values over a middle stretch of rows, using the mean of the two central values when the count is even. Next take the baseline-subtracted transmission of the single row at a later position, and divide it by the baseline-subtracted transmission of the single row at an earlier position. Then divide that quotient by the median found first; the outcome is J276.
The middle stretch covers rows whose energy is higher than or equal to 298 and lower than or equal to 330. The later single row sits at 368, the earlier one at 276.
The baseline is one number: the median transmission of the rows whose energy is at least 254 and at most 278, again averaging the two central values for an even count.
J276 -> 0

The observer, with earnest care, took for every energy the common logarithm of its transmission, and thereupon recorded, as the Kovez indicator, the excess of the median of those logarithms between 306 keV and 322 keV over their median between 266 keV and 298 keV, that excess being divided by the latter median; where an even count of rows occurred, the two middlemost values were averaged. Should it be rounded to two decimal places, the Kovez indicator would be -0.17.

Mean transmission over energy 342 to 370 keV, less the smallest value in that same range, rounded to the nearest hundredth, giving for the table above 0.50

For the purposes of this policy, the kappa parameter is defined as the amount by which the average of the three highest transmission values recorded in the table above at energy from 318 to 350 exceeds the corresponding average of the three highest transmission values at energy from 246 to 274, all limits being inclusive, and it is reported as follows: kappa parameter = -0.2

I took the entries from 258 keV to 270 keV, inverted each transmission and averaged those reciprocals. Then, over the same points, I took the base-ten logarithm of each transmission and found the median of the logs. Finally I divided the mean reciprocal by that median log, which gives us 0.061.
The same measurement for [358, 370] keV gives 0.056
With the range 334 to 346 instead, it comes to 0.059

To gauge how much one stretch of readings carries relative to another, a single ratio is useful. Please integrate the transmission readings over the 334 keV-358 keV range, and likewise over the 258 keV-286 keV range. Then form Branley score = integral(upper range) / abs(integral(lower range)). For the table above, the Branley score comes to 0.9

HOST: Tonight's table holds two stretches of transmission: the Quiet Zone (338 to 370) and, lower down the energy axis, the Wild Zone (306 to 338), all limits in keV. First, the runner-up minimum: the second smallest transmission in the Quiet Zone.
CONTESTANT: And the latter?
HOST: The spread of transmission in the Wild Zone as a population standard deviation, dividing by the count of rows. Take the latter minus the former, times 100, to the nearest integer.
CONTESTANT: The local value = -1229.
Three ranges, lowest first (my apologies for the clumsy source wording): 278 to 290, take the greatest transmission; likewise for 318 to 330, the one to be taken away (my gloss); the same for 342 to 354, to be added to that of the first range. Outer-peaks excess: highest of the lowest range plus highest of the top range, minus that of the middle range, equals 17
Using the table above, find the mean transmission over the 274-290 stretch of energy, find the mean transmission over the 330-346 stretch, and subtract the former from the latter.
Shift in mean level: -0.3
